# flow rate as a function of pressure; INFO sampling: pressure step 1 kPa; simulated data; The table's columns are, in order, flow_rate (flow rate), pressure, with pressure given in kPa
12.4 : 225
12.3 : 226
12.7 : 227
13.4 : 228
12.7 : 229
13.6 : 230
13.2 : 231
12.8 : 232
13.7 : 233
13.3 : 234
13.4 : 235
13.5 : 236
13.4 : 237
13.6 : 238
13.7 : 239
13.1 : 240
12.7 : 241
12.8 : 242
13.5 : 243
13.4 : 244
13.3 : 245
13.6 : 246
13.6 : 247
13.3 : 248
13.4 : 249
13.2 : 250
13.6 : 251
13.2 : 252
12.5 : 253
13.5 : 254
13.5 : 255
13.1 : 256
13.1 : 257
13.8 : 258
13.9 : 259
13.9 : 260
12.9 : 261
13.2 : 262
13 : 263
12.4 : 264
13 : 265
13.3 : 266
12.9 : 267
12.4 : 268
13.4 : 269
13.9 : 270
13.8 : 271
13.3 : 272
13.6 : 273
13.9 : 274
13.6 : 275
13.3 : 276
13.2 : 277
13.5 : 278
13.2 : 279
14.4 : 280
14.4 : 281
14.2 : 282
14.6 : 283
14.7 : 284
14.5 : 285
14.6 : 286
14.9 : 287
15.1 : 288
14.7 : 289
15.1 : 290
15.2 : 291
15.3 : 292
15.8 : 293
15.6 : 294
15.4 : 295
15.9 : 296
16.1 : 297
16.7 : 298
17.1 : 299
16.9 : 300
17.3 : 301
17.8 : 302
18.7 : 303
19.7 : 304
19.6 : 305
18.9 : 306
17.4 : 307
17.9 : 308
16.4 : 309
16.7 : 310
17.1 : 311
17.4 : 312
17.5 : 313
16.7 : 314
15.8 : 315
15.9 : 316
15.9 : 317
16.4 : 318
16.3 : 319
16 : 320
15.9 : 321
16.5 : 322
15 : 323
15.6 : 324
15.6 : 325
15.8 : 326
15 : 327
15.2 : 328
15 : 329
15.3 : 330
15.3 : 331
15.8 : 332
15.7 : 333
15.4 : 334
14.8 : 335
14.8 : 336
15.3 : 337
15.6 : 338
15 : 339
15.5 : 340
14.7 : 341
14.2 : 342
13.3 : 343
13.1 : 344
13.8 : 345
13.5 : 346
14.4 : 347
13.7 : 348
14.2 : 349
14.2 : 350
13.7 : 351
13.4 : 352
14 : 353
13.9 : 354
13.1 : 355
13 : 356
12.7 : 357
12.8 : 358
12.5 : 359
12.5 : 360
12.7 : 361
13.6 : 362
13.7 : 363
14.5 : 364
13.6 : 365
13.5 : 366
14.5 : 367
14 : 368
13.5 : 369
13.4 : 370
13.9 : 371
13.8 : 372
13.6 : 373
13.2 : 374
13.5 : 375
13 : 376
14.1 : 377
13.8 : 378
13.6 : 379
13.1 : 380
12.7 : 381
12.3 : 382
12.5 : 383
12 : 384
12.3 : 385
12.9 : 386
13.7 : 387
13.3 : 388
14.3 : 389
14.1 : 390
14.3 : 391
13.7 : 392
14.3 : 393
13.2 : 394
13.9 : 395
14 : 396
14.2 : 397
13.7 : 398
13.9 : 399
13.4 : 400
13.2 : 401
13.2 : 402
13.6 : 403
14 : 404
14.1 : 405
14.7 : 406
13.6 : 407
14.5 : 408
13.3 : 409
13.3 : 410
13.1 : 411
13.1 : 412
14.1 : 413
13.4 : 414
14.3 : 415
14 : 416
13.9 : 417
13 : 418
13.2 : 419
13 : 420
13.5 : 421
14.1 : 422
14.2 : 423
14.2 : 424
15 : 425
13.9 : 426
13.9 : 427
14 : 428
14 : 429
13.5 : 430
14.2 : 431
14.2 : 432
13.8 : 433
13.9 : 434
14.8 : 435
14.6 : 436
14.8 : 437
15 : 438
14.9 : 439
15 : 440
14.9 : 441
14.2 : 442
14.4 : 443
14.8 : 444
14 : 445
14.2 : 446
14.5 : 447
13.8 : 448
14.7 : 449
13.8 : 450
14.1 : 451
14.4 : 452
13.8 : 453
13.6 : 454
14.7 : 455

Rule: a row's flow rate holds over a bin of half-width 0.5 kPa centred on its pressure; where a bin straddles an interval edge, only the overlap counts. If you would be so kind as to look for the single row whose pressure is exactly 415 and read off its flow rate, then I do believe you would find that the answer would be 14.3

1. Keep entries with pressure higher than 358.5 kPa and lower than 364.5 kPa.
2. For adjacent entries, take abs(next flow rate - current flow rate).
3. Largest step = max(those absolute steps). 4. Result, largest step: 0.90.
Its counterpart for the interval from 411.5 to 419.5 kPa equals 1.00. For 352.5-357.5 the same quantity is 0.80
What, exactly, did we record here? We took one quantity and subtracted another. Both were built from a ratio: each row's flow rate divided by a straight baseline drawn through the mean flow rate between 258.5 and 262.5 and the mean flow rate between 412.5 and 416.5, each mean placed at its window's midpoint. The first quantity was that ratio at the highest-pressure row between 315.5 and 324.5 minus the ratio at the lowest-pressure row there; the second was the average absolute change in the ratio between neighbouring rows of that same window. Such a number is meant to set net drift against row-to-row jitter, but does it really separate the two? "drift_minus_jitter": -0.058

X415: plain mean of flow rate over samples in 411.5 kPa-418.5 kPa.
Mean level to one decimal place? 13.7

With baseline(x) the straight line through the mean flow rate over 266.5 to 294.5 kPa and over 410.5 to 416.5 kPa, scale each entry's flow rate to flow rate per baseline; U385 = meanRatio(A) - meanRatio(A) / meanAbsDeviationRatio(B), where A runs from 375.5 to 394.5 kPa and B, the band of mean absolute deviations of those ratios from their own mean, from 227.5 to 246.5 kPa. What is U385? -51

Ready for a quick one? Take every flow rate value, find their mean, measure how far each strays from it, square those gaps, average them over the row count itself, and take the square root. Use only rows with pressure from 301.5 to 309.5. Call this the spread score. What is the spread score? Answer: 1.06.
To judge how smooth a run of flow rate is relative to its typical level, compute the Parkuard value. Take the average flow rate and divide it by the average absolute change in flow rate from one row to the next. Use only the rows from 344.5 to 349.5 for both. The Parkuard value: 23.2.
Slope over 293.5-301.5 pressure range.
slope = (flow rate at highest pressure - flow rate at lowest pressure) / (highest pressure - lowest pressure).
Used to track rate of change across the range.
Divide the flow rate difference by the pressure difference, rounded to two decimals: 0.24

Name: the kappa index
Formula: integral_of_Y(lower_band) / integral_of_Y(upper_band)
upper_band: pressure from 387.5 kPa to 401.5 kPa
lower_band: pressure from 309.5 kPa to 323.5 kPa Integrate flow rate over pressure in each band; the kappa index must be 1.18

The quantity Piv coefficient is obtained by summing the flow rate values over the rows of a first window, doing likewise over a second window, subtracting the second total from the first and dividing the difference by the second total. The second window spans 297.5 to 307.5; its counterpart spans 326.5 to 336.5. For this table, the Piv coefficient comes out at -0.15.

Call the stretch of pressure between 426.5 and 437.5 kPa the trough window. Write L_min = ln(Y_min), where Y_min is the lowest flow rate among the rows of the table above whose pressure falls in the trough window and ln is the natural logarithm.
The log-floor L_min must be 2.60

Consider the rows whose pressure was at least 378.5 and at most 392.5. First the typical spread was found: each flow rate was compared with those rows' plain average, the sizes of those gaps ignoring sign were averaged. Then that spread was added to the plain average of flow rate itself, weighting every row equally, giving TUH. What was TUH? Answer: 13.9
